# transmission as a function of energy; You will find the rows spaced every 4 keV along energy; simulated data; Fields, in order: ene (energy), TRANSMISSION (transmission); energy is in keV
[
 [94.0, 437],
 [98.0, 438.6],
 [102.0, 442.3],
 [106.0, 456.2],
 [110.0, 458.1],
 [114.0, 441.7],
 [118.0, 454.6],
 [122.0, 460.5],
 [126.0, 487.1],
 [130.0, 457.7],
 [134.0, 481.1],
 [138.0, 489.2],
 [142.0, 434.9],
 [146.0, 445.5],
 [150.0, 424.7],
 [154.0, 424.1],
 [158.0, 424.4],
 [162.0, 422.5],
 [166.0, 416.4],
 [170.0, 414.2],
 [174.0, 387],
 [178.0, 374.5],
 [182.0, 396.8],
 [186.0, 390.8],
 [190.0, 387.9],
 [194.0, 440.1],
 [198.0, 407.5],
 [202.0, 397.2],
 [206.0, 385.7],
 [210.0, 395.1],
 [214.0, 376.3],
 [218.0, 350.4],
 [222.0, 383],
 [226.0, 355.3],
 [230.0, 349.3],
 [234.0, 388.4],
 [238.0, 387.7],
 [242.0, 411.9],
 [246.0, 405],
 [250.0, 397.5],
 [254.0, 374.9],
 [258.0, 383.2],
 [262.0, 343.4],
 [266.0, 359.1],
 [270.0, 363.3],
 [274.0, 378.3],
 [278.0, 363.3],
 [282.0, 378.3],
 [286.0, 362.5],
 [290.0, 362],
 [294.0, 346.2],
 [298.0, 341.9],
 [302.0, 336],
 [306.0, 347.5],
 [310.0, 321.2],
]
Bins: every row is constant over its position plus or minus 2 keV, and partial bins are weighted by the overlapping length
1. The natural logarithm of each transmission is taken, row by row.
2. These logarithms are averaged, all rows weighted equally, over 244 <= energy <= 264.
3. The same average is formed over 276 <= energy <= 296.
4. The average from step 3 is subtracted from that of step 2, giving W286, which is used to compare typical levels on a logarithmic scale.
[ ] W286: 0.05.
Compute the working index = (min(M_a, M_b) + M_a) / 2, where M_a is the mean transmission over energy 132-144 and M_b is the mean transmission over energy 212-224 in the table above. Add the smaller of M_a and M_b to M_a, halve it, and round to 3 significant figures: 419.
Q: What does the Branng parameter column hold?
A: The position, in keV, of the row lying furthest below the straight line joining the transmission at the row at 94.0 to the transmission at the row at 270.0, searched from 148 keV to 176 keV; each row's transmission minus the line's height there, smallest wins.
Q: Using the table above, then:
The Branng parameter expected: 174.0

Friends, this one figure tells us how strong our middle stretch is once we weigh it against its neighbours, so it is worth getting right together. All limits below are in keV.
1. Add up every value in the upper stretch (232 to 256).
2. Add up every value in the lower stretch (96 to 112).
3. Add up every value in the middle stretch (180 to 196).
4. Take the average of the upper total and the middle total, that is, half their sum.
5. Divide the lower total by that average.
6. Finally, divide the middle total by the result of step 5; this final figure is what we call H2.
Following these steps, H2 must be 1791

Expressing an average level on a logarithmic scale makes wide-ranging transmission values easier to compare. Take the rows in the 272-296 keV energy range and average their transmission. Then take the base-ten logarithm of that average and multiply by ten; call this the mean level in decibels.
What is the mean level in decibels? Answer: 25.6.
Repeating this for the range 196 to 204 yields 26.0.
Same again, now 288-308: 25.4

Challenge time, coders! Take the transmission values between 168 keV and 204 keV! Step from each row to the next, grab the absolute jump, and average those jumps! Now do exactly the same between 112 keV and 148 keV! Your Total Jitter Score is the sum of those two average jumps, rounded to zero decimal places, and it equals 42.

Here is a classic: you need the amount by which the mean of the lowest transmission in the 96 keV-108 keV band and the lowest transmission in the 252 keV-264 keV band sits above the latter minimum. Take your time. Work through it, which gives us 48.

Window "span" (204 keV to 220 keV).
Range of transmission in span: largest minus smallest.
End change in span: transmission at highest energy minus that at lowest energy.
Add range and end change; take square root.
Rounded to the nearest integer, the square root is 3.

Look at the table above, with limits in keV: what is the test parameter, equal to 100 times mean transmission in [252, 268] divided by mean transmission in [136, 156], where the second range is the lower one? 82.3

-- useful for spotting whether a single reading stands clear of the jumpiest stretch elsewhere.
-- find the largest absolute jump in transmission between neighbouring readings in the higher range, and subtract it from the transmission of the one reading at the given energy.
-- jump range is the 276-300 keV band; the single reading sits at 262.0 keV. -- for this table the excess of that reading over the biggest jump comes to 328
